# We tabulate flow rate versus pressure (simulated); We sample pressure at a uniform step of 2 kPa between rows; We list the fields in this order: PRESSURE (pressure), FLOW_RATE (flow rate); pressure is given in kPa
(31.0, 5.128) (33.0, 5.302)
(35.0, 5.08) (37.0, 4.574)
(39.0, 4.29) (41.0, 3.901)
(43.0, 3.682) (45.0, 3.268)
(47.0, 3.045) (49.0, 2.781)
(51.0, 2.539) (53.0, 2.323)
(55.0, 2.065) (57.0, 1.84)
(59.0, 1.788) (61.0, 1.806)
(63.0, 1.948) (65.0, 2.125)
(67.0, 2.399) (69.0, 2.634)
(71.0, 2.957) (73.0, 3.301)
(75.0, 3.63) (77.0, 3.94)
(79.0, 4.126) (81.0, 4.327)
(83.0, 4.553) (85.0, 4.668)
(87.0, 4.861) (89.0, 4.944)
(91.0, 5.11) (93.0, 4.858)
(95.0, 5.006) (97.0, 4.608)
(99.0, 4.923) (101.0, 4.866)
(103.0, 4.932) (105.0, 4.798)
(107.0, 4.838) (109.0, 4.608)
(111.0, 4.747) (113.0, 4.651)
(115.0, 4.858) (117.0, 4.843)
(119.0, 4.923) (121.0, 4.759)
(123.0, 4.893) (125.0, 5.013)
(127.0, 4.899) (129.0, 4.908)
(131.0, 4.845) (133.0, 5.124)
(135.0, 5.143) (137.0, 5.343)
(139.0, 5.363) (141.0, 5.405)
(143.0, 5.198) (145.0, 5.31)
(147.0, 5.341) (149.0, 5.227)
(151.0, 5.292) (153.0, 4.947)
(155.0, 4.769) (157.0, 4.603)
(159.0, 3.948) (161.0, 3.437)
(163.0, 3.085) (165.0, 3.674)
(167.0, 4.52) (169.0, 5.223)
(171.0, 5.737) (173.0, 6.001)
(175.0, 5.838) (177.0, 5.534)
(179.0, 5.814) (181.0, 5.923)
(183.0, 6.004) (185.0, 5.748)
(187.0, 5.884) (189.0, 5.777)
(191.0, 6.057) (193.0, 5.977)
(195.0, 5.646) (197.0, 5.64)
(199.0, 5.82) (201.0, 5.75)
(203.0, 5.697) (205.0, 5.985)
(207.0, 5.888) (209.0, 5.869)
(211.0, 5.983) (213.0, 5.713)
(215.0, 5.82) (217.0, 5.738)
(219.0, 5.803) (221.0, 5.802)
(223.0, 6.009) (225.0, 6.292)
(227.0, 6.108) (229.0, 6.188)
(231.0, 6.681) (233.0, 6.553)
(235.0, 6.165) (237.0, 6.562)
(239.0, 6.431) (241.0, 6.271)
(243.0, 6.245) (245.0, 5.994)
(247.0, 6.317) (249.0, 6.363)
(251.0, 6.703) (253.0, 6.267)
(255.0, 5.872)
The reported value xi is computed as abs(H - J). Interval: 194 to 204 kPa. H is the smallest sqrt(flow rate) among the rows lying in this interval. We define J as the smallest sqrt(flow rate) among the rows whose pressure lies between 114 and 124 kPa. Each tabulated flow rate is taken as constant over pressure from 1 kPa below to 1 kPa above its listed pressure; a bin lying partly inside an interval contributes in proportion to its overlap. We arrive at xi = 0.19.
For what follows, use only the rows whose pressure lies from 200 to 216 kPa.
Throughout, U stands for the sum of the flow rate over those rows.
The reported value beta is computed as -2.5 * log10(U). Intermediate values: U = 47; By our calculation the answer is -4.2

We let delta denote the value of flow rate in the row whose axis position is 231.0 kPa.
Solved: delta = 6.681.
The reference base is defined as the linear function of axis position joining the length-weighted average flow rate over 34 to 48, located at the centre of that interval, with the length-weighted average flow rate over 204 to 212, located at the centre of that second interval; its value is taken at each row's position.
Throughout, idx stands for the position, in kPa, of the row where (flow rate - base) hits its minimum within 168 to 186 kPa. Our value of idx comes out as 169.0 kPa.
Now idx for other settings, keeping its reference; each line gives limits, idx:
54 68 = 61.0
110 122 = 113.0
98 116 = 113.0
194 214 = 213.0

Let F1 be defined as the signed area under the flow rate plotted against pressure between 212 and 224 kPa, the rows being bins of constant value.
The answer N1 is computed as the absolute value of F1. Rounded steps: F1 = 70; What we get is 70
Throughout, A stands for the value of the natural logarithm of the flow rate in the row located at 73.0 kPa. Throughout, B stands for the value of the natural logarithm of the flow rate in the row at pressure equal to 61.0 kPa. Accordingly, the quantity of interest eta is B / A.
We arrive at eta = 0.49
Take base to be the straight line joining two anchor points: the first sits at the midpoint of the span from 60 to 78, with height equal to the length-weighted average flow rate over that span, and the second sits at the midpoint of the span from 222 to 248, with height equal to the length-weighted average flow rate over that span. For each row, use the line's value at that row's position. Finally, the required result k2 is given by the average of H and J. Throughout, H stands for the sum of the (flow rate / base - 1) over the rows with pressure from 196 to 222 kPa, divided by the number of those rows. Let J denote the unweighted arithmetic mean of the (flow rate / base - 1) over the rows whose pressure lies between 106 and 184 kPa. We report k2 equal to 0.08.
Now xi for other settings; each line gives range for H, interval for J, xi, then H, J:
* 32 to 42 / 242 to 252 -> 0.47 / 2.0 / 2.45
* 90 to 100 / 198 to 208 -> 0.24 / 2.1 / 2.39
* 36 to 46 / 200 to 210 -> 0.58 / 1.8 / 2.39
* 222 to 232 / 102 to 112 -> 0.30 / 2.5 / 2.15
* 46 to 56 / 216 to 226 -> 0.96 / 1.4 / 2.40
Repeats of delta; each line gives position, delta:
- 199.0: 5.82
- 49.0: 2.781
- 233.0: 6.553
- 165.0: 3.674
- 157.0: 4.603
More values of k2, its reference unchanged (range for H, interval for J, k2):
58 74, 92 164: 0.05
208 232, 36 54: 0.27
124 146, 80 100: 0.37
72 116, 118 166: 0.26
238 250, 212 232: -0.02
